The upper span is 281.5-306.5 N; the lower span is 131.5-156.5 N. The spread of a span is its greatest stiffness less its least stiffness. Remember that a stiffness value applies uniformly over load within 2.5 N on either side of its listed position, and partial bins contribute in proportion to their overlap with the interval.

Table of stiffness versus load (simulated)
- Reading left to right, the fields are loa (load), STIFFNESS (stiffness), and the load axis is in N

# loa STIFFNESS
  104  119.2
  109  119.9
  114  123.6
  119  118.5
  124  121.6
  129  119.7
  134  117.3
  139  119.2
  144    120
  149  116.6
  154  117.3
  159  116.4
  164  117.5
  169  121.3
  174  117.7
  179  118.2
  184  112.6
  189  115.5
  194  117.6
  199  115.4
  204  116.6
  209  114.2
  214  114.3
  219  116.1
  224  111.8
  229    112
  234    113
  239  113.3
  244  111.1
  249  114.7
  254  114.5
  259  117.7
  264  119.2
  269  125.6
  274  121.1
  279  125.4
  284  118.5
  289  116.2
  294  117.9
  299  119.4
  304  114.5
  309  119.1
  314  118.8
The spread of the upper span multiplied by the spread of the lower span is 16.7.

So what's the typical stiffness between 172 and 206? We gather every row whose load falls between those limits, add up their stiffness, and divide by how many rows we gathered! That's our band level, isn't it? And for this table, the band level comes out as 116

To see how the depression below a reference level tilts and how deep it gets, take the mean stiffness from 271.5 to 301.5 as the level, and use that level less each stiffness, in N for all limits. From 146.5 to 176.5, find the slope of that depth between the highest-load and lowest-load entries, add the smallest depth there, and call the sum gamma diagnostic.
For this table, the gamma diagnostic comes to -1.6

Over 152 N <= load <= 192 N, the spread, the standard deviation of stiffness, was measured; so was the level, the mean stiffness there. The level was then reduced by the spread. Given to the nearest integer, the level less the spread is 115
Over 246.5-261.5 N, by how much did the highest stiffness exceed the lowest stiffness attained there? 3.2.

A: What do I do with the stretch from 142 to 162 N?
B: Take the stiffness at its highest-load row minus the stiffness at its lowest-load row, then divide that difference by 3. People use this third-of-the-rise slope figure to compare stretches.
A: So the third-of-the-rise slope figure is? -1.2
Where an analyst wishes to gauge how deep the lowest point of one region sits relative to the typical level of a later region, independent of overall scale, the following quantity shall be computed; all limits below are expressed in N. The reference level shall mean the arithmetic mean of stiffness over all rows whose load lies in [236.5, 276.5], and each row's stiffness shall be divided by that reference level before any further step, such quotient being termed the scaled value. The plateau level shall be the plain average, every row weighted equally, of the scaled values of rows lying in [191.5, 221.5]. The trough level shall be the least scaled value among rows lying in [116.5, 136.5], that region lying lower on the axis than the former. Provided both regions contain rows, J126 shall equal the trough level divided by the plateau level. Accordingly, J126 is 1.01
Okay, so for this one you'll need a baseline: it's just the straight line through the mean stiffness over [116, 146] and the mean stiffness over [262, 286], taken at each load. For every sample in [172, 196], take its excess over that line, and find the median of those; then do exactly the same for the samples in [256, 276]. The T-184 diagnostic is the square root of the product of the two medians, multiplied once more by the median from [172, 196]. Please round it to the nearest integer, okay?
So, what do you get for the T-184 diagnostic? -7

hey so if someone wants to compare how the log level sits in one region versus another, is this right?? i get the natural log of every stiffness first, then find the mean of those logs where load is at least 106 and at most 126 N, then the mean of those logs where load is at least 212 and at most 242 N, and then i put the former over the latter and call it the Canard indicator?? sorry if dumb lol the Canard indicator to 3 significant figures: 1.01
